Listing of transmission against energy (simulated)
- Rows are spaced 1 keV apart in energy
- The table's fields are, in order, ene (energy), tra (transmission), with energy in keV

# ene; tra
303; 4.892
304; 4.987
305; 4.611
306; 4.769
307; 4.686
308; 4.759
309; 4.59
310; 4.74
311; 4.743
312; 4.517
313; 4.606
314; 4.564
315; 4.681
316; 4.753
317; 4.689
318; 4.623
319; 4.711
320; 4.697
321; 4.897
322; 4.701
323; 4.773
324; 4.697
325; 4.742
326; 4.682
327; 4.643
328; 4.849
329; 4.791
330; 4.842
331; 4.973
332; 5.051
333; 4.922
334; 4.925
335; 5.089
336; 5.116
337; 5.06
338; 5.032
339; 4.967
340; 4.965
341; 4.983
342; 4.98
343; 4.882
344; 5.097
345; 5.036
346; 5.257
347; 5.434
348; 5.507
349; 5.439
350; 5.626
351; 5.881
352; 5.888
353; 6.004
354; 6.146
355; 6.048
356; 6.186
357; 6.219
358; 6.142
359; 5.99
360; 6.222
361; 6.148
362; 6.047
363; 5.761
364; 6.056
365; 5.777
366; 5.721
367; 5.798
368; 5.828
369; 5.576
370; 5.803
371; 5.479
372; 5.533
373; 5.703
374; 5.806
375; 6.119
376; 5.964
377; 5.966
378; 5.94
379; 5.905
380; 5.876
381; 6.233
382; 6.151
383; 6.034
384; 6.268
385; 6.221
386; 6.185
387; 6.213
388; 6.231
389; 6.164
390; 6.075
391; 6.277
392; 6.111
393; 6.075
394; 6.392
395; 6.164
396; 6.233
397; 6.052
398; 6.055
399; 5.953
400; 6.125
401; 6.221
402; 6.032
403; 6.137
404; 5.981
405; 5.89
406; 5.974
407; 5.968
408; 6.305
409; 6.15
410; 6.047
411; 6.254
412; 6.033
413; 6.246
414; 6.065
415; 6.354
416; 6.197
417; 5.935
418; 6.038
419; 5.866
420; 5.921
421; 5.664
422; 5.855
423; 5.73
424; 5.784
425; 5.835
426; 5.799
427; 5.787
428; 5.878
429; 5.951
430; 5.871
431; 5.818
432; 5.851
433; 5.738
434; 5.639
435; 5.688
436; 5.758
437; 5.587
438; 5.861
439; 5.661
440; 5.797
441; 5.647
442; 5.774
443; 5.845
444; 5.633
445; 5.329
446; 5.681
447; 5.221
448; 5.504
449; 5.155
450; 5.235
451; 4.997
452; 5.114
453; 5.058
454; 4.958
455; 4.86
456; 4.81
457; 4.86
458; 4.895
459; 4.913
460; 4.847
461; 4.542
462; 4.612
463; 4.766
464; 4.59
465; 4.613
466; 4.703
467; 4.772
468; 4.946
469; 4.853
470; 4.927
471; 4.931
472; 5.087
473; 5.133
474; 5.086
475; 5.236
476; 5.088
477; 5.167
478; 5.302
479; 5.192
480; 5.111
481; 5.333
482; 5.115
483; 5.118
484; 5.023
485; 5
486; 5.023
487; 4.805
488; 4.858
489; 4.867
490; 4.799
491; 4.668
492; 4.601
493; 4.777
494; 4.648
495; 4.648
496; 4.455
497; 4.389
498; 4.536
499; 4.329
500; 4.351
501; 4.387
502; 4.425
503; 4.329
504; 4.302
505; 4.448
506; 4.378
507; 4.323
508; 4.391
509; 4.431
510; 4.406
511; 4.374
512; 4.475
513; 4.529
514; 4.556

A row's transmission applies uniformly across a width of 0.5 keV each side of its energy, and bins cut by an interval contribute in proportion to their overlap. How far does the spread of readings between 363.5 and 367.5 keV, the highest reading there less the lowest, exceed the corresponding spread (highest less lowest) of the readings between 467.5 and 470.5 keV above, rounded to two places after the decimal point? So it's 0.24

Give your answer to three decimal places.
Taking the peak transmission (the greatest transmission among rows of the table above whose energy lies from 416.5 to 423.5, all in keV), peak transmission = 6.038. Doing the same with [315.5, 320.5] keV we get 4.753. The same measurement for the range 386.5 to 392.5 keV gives 6.277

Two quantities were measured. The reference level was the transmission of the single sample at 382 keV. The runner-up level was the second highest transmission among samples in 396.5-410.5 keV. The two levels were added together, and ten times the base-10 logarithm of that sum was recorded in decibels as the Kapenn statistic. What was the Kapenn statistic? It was 10.9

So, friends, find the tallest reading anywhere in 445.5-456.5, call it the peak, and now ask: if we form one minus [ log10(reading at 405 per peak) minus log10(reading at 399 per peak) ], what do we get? 1.00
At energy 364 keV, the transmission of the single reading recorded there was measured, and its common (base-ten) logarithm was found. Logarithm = 0.78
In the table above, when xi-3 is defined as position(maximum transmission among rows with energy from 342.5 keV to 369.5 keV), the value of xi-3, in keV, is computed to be 360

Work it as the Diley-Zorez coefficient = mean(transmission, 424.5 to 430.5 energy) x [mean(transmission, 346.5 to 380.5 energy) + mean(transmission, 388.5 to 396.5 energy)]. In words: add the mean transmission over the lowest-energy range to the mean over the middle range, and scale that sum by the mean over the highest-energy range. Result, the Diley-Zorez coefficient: 71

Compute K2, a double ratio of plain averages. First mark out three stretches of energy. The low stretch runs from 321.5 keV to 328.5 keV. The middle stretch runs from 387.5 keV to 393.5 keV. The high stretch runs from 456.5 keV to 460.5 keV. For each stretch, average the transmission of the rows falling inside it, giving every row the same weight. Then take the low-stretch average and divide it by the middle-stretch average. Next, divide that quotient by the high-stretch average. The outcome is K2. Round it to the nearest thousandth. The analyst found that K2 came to 0.157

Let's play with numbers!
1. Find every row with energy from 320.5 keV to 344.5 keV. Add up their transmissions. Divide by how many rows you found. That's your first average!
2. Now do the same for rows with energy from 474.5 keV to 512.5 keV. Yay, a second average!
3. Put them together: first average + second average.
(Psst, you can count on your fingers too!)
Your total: 9.6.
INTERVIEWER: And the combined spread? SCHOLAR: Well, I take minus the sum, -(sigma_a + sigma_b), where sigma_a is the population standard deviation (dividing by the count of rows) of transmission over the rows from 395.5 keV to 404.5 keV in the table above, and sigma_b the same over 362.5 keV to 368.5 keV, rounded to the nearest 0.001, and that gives -0.202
